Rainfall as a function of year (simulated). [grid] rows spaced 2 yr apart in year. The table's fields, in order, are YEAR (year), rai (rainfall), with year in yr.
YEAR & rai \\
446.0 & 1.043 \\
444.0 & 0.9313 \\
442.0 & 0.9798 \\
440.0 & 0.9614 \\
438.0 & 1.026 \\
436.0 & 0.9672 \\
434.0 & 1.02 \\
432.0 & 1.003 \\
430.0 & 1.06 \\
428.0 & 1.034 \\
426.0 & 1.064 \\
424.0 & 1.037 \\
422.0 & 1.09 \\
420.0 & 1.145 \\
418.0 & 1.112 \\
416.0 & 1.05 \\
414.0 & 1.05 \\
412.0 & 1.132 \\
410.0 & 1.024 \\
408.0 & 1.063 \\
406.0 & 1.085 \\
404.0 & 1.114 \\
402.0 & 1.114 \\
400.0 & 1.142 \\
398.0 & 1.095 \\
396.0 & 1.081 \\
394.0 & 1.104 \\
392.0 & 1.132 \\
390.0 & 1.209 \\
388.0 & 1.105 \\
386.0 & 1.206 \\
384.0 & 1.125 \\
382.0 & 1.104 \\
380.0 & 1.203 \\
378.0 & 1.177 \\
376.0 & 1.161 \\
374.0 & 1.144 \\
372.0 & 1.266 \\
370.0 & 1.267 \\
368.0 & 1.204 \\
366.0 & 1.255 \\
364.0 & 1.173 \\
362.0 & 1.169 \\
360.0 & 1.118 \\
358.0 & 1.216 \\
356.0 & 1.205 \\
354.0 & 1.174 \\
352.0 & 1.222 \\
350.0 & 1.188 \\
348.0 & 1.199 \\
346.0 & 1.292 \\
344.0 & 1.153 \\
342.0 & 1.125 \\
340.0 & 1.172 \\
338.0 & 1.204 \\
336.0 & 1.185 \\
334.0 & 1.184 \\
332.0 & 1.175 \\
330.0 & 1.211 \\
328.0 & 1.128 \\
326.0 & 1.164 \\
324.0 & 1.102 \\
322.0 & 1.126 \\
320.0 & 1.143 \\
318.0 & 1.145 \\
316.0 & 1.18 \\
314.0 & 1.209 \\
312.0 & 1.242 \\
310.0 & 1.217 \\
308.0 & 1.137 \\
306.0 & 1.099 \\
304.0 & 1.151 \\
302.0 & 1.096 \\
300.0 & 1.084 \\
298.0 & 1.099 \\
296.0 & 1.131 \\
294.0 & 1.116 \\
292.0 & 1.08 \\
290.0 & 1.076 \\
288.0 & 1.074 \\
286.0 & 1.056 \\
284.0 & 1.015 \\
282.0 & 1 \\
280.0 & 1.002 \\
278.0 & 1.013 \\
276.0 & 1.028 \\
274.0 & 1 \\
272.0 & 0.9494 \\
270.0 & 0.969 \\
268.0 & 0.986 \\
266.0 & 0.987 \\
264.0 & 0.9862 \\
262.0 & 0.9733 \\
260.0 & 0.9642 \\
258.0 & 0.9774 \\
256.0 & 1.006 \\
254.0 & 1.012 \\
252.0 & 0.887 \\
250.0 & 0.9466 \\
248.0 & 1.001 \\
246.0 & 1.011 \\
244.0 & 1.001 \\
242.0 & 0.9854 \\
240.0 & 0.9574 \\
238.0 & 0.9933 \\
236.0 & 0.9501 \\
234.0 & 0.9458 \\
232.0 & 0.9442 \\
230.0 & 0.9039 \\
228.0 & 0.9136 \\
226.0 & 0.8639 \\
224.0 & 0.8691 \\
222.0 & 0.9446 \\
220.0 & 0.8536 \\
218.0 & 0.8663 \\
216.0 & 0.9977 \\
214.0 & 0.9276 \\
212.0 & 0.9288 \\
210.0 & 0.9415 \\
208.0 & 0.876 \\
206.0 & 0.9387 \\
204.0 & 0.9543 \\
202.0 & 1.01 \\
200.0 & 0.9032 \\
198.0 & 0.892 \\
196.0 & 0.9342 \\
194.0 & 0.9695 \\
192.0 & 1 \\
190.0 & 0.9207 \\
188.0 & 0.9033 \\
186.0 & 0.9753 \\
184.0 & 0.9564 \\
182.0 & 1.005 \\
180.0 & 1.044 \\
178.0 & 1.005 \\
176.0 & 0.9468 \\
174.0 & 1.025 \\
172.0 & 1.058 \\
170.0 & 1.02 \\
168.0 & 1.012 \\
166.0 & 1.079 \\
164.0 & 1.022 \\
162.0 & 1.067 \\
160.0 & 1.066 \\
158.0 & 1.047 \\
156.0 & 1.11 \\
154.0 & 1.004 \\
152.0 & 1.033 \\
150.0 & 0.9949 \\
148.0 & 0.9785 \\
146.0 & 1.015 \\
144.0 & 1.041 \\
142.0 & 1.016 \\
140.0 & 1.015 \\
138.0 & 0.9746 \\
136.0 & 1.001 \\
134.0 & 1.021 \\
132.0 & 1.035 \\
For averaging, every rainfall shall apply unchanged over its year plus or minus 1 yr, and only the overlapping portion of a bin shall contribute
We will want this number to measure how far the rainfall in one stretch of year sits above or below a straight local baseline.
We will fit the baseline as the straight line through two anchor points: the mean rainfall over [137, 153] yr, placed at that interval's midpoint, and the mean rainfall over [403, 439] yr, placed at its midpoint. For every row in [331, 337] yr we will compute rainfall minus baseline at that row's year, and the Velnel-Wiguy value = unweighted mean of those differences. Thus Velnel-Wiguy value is 0.14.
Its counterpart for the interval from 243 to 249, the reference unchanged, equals -0.02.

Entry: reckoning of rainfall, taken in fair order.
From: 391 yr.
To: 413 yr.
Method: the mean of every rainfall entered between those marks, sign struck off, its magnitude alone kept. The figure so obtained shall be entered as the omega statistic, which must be 1.10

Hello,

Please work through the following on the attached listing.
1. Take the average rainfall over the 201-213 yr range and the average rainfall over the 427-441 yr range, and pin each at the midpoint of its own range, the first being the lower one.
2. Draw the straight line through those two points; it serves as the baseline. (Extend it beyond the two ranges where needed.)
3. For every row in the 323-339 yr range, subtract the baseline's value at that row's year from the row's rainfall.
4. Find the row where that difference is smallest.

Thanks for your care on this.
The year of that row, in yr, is 324.0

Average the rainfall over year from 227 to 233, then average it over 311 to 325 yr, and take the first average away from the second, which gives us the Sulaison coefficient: 0.24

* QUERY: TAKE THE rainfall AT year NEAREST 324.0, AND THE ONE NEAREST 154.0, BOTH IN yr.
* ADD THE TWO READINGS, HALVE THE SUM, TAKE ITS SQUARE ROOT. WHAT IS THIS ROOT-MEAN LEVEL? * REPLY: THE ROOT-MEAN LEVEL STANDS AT 1.03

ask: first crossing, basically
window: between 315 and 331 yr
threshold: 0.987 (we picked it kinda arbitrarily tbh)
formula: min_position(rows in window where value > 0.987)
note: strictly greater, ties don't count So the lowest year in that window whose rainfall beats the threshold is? 316.0 yr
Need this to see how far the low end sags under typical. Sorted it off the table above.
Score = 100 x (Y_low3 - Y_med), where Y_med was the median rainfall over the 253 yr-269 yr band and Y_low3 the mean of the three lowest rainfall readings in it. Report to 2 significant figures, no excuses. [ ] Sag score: -1.4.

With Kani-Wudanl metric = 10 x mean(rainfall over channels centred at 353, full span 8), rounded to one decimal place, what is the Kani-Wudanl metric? 12.0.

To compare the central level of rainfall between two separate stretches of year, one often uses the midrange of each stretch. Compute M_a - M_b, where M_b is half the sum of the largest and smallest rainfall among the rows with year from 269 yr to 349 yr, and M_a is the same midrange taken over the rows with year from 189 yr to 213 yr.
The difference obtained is -0.18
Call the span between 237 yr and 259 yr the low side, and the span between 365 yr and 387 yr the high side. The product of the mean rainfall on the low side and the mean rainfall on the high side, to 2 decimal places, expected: 1.17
